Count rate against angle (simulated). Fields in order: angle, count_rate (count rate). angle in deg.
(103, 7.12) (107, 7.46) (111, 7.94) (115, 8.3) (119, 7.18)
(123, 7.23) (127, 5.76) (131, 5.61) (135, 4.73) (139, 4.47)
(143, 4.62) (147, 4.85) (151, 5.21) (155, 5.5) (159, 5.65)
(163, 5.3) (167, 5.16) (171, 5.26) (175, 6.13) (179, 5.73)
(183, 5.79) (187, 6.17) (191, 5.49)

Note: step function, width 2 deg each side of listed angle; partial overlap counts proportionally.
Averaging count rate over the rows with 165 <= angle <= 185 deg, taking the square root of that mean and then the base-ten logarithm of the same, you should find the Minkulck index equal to 0.375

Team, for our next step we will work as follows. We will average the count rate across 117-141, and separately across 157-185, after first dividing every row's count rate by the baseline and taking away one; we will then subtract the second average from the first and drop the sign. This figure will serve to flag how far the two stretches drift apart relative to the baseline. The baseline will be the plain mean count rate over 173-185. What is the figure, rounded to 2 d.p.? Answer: 0.04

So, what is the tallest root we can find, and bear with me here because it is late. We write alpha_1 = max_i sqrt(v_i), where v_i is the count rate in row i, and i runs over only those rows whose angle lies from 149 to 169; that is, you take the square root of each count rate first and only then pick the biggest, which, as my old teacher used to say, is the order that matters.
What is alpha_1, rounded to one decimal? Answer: 2.4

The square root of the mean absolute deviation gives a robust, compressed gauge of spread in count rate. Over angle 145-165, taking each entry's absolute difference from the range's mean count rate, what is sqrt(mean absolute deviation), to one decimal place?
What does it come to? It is 0.5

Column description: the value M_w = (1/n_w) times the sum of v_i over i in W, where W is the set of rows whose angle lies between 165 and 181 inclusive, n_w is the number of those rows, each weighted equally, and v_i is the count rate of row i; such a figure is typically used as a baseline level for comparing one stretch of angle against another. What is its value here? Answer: 5.57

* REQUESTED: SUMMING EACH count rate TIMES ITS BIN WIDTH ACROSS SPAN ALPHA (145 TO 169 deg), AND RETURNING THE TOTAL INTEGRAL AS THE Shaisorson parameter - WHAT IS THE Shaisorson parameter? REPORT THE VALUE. 127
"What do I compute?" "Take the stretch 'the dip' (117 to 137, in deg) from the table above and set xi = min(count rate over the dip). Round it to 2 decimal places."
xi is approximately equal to 4.73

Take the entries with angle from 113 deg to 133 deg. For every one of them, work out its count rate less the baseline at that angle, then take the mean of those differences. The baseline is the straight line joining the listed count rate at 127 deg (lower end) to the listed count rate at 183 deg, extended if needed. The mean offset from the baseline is 1.1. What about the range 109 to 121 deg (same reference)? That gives 2.1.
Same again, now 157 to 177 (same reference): -0.3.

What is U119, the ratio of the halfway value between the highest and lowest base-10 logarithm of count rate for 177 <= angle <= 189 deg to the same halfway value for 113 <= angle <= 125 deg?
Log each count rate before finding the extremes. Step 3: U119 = 0.87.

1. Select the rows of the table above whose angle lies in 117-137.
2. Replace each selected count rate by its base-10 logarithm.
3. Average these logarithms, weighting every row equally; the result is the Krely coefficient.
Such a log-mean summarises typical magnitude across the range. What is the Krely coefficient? 0.78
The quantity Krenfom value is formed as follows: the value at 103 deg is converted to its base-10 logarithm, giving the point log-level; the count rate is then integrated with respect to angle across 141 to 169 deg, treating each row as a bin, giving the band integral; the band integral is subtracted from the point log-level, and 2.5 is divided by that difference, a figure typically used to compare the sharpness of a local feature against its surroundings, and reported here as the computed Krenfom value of -0.017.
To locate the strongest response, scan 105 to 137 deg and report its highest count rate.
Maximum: 8.3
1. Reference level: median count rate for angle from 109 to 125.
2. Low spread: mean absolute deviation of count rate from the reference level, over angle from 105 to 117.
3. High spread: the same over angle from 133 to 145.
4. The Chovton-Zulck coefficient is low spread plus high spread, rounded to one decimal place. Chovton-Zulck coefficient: 3.4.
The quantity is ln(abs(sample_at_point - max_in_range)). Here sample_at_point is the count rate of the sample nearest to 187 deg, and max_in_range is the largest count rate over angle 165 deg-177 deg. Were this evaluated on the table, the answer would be -3.2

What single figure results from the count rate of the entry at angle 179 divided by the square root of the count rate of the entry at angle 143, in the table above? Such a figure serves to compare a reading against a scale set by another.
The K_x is 2.7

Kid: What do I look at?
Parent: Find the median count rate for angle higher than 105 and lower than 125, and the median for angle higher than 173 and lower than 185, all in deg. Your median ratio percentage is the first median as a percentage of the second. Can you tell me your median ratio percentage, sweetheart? 129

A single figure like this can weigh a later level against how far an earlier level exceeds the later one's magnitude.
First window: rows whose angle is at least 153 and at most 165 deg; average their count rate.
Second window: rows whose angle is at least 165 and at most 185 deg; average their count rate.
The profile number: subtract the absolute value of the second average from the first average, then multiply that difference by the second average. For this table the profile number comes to -1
